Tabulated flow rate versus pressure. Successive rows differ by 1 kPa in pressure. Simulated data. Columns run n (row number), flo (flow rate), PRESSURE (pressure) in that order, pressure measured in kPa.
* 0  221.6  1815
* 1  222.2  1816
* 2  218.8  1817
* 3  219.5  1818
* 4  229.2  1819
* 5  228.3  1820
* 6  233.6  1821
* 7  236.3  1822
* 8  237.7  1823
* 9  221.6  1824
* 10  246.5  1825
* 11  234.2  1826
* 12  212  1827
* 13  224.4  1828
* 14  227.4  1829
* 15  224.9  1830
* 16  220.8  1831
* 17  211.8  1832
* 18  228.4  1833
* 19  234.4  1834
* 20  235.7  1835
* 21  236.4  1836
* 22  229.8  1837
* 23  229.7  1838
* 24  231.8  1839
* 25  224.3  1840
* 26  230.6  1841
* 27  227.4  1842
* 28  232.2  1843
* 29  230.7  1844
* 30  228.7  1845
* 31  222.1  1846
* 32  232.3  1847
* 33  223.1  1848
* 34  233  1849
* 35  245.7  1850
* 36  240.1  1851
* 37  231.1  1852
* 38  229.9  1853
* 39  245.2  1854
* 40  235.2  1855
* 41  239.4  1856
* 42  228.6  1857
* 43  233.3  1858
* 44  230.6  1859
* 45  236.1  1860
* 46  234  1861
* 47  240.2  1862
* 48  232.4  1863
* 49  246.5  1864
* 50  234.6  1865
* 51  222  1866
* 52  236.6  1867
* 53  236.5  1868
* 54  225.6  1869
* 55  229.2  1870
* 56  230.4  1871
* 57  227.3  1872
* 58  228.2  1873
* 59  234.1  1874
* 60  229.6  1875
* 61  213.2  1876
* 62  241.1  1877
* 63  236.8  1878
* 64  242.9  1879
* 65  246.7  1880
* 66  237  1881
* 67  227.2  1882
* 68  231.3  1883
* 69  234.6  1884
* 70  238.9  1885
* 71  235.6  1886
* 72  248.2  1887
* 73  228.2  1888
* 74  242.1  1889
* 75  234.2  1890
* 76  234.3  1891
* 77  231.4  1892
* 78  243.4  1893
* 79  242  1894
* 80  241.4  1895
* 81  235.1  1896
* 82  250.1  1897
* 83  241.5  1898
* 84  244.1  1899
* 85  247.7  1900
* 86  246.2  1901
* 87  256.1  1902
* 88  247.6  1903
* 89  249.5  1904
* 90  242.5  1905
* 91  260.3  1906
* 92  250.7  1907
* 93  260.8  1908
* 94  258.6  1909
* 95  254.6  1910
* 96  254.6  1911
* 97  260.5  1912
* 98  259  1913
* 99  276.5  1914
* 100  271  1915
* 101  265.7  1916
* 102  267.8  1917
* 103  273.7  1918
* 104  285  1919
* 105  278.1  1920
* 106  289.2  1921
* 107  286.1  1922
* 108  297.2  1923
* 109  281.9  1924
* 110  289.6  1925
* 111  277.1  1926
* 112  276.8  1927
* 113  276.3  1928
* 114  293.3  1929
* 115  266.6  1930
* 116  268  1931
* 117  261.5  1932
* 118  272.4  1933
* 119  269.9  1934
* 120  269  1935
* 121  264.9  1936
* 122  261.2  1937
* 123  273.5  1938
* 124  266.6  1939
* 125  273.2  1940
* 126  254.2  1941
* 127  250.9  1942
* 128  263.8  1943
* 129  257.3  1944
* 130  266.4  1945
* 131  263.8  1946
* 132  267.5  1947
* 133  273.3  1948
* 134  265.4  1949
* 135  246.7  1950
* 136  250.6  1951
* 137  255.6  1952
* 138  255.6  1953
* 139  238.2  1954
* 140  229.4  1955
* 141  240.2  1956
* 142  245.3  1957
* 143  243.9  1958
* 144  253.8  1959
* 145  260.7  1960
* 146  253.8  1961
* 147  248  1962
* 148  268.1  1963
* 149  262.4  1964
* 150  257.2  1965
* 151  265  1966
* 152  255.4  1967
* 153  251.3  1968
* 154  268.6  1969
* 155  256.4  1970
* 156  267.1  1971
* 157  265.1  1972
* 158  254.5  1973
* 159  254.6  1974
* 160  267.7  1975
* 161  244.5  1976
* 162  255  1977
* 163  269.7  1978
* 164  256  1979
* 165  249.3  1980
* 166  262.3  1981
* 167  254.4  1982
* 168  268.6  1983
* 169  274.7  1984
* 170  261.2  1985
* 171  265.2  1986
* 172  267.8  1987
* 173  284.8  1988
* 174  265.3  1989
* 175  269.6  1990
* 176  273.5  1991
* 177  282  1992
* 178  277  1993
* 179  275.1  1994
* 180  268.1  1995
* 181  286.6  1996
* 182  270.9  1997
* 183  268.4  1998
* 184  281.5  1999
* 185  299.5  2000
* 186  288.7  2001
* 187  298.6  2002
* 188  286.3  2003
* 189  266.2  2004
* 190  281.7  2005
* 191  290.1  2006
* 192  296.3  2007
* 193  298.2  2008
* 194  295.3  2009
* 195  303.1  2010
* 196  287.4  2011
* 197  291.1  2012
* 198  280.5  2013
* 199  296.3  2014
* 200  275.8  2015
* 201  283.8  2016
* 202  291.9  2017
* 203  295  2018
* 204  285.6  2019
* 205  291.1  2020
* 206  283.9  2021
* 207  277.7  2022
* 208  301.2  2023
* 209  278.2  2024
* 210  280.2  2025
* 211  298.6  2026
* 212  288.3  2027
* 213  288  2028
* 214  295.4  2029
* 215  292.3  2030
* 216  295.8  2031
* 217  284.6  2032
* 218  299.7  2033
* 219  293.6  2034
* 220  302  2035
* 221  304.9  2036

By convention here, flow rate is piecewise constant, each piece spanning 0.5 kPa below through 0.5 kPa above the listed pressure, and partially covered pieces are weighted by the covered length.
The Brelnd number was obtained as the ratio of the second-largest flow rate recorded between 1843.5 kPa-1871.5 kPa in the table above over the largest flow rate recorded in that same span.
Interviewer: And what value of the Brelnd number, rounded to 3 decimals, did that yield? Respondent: 0.997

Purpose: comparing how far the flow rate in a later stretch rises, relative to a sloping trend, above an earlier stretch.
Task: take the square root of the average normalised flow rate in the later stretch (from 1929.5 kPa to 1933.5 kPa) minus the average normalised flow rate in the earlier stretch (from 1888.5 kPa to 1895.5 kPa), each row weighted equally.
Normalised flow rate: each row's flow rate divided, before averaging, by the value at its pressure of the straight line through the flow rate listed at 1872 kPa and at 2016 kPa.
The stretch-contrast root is 0.23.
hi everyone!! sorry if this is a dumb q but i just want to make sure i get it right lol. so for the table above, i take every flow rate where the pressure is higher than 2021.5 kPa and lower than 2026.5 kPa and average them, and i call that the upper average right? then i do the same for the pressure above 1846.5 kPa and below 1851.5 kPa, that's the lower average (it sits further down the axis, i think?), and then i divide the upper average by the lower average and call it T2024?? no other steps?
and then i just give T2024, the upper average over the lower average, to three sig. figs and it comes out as 1.22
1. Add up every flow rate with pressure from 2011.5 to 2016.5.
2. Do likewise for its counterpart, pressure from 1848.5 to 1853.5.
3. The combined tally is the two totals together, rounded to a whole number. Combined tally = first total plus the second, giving 2607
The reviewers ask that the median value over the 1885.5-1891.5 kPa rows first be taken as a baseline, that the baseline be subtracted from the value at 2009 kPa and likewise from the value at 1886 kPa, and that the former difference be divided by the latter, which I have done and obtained 93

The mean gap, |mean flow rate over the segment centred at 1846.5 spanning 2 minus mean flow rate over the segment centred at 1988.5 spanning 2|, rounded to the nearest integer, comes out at 48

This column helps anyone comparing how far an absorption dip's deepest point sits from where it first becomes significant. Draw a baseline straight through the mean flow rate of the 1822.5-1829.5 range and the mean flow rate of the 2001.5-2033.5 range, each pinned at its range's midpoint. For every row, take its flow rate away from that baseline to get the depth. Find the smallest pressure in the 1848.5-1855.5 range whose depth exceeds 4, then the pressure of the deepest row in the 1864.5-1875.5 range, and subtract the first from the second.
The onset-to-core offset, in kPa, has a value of 14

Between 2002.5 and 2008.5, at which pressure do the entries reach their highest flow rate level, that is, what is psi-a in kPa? 2008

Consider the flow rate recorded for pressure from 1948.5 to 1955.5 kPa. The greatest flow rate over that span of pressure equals 265.4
